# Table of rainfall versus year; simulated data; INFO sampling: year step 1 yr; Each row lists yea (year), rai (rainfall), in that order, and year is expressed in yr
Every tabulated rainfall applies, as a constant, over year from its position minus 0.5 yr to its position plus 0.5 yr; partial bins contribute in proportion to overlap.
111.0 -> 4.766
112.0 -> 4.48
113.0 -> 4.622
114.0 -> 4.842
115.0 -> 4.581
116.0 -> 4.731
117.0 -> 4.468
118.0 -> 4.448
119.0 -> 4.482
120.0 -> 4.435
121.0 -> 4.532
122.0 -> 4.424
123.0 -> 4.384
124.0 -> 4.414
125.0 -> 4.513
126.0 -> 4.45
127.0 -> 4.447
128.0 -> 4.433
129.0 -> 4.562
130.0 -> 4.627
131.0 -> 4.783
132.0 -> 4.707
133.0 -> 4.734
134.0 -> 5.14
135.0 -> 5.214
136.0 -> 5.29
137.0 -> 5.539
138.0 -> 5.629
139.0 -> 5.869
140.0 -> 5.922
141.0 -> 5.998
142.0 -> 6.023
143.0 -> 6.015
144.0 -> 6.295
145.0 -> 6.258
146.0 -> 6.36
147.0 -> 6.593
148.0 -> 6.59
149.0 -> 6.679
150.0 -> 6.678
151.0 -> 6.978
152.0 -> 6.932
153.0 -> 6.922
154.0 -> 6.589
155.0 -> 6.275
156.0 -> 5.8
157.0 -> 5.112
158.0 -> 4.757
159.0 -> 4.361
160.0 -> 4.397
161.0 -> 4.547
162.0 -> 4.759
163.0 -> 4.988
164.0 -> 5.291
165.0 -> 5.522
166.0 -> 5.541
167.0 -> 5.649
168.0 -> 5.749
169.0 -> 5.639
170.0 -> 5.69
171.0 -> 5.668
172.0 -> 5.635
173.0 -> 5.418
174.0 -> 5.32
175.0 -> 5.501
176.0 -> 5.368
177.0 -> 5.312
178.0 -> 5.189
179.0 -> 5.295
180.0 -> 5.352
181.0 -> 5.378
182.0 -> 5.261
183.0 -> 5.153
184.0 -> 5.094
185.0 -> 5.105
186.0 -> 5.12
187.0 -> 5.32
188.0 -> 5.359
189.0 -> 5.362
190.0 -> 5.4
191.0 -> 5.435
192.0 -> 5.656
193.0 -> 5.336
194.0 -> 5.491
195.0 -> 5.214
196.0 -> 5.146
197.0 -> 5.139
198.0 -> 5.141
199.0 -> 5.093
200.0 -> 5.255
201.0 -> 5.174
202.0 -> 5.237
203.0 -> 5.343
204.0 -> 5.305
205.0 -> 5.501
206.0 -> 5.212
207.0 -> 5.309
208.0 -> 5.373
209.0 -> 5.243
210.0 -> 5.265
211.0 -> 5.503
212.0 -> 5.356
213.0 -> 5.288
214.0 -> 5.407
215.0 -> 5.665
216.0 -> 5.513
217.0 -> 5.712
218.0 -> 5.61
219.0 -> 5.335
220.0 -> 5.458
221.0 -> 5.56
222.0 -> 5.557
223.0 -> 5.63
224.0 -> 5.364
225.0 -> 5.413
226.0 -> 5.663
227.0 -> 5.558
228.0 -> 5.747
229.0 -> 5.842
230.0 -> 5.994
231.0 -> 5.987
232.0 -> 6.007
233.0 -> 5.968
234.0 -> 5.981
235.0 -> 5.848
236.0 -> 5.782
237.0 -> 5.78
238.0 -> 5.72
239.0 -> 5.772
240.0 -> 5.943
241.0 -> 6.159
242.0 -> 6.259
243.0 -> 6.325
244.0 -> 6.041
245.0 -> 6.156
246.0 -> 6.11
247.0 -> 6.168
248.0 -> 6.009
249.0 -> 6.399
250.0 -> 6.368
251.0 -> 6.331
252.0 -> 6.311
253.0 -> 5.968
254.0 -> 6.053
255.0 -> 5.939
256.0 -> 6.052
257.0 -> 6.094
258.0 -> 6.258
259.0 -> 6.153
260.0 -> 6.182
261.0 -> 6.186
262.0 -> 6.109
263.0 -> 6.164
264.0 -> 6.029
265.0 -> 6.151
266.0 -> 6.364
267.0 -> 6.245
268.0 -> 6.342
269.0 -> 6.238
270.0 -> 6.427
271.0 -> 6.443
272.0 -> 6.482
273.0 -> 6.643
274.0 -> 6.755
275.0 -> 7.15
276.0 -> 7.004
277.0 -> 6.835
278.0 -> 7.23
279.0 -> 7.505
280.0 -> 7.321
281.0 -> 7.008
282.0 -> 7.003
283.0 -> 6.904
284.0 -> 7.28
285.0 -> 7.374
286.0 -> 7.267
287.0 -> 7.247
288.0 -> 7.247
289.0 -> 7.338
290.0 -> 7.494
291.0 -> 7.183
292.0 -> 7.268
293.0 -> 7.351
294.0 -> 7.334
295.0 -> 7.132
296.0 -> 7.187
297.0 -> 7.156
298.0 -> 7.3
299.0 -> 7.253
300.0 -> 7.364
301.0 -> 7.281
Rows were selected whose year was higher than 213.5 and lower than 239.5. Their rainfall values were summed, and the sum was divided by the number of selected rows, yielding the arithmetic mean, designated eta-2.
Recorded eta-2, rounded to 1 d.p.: 5.7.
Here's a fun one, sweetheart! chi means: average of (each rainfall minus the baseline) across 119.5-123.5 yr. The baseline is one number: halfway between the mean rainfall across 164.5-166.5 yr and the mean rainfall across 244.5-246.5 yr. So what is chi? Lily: -1.4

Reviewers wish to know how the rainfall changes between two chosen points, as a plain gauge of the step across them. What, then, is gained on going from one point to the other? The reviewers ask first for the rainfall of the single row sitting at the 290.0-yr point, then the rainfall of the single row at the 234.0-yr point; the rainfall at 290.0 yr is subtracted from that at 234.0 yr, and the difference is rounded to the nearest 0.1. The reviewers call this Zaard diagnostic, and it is -1.5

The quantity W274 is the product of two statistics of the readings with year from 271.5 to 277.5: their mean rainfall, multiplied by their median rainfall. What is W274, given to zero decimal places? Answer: 46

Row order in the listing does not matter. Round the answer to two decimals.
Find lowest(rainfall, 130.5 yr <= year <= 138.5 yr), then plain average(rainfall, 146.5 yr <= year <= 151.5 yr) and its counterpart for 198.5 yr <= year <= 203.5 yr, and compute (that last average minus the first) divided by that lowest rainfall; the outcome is -0.32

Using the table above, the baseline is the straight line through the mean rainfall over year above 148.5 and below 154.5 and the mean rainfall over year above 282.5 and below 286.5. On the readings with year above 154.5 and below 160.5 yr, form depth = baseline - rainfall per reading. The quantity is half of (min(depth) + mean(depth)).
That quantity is 1.1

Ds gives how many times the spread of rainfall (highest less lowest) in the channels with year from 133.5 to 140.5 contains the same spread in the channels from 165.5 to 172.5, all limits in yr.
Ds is 3.8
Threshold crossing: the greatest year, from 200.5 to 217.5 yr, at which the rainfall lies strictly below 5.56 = 216.0 yr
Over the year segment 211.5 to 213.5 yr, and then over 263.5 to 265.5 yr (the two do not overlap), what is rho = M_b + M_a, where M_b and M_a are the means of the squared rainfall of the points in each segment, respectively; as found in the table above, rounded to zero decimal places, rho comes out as 65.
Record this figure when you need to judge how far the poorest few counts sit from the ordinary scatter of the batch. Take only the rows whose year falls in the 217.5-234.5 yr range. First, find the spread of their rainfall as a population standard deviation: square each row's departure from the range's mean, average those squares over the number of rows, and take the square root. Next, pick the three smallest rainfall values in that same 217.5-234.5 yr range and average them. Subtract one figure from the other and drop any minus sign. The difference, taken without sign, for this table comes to 5.1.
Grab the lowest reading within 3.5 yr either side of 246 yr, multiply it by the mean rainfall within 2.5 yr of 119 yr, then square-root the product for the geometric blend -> 5.18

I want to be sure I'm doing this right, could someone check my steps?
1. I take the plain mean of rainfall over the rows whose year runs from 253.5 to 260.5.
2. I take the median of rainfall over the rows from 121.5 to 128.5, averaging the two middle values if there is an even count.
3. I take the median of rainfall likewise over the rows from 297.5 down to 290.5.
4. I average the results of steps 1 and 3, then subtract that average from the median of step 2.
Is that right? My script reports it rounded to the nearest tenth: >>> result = -2.2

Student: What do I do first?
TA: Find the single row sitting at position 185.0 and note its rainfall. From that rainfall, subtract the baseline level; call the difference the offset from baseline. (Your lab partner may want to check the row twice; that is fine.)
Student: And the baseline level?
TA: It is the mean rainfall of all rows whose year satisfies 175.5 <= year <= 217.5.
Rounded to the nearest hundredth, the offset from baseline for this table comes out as -0.21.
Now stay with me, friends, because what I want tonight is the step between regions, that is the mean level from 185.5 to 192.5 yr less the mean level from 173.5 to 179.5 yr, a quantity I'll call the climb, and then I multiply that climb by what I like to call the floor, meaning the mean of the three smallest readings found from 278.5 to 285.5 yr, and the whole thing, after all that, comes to 0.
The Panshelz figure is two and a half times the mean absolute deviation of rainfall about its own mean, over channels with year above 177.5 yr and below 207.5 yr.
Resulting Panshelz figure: 0.28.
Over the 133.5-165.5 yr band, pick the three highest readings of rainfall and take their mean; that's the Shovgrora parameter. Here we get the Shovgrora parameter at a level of 6.9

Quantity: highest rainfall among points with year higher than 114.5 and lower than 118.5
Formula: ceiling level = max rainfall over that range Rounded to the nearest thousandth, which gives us 4.731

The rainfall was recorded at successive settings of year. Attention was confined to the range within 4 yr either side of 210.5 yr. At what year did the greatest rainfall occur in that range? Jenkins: 211.0 yr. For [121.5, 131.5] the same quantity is 131.0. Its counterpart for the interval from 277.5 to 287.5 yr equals 279.0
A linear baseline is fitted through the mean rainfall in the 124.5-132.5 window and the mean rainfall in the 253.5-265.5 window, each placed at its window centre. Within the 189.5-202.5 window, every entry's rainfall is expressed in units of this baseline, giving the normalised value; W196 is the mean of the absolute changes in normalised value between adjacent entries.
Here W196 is 0.023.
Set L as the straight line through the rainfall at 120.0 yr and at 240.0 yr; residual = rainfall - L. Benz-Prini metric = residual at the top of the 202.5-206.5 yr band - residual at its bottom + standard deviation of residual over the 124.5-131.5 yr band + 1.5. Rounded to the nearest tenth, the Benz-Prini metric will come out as 1.4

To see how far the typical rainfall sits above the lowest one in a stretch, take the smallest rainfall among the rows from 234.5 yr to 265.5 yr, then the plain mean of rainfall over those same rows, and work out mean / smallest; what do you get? 1.06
